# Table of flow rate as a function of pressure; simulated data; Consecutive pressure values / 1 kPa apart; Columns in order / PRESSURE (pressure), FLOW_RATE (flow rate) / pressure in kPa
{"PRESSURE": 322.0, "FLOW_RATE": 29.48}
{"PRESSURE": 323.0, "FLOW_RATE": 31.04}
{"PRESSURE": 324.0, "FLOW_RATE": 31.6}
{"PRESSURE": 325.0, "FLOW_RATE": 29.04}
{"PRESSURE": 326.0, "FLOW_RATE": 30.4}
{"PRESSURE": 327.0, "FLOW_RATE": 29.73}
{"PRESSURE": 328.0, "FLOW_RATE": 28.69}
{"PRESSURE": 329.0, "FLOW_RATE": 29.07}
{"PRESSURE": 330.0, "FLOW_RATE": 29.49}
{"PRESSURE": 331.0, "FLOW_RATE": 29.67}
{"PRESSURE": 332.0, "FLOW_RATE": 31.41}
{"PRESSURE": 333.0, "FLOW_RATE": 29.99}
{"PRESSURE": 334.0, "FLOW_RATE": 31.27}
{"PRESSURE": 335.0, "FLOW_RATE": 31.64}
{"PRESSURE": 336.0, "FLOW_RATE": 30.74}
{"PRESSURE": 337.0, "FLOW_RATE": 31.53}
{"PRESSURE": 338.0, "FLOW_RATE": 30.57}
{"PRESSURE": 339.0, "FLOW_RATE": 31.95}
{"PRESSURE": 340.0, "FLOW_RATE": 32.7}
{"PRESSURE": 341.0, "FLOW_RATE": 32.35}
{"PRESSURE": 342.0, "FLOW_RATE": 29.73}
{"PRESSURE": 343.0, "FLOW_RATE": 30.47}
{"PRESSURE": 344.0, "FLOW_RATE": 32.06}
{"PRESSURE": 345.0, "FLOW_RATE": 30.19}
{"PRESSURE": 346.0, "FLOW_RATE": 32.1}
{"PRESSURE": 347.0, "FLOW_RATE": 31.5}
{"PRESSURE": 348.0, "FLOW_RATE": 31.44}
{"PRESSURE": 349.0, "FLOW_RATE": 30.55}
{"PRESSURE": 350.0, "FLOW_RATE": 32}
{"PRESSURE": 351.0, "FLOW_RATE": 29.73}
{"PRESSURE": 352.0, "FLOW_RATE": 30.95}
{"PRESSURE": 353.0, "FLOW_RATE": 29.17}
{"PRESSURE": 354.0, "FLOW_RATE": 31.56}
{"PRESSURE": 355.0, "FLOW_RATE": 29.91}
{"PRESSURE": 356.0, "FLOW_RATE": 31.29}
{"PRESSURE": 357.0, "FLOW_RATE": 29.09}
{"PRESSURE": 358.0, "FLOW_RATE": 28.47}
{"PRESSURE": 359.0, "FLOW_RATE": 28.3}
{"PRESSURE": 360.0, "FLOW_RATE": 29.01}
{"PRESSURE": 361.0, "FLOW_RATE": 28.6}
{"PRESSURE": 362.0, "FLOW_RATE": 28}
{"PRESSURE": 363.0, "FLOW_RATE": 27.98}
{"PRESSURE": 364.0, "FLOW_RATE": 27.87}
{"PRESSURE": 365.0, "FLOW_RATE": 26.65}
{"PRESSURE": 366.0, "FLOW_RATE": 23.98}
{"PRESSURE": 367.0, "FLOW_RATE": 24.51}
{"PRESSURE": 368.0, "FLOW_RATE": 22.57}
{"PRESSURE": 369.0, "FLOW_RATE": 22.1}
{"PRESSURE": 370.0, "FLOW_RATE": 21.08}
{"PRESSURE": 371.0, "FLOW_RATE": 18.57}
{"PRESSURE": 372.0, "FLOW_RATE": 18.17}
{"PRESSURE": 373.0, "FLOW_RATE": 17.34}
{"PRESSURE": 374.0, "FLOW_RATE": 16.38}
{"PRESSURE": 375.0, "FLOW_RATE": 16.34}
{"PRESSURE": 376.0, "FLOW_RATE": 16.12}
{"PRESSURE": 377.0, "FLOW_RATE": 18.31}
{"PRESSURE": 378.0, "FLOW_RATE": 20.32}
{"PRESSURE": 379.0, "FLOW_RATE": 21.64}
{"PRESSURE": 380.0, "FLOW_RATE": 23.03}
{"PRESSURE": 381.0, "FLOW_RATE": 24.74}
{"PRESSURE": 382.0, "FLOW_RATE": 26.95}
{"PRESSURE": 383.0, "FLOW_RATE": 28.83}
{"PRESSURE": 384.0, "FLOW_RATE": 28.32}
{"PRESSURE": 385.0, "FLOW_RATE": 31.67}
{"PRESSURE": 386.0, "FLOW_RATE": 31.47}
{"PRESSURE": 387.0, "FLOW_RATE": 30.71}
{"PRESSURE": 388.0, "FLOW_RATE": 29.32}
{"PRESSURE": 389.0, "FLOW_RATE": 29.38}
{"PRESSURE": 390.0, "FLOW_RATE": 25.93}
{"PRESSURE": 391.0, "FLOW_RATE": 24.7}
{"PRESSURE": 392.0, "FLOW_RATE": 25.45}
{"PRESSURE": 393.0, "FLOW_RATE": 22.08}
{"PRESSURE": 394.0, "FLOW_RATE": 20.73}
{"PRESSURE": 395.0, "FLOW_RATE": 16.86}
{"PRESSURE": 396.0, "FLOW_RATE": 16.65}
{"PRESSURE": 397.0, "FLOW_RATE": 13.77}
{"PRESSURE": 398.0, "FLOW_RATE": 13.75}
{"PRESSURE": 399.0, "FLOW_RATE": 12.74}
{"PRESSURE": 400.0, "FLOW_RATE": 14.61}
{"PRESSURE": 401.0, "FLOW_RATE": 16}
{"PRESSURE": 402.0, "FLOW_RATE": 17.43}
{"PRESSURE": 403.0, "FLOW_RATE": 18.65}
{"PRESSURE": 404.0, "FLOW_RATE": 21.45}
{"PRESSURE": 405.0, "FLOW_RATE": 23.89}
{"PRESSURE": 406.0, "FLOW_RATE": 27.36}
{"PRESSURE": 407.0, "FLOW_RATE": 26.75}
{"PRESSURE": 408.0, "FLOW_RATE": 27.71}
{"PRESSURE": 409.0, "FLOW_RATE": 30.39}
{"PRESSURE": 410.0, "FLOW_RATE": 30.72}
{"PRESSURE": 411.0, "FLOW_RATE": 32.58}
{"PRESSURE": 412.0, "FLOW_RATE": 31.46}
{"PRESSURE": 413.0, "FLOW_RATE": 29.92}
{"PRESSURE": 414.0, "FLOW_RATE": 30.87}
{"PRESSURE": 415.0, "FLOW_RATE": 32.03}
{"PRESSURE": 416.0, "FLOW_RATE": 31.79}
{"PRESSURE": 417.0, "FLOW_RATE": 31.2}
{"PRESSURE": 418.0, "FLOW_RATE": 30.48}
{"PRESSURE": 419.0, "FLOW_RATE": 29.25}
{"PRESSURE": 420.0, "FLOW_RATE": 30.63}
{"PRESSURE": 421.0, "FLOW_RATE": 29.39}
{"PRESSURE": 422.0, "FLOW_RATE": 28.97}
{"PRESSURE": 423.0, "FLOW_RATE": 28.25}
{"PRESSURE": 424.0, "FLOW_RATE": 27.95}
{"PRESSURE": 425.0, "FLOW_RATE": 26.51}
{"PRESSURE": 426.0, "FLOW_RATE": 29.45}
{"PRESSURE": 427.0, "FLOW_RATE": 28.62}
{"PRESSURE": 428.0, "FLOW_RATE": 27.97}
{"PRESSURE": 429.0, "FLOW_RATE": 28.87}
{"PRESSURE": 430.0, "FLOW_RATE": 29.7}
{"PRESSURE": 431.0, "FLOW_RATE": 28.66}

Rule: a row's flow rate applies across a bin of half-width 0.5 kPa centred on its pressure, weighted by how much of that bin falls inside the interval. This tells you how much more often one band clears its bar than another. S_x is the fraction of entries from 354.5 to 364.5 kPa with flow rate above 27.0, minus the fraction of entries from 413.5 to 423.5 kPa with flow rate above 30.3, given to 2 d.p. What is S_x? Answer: 0.40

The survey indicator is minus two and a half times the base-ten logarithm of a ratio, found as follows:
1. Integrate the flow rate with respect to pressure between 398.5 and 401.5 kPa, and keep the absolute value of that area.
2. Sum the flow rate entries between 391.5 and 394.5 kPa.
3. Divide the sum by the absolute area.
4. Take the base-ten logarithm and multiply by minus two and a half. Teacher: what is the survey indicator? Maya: -0.5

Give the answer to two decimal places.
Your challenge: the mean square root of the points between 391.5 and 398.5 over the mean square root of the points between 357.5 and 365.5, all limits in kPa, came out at 0.81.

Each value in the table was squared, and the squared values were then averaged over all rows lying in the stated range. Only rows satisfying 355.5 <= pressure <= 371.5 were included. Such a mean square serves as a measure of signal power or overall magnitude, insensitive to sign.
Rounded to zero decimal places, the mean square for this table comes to 695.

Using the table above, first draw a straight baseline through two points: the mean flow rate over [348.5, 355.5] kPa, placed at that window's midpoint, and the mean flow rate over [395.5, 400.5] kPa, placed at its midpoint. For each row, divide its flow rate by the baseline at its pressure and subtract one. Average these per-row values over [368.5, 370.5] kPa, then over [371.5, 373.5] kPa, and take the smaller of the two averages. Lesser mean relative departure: -0.24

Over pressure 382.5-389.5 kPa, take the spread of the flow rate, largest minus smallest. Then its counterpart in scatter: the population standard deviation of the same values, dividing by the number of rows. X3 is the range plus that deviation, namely 4.6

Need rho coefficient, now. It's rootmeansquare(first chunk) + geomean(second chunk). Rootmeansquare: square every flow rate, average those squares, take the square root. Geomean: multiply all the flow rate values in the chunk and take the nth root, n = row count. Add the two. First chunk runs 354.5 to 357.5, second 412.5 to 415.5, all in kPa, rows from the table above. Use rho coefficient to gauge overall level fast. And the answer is 61.0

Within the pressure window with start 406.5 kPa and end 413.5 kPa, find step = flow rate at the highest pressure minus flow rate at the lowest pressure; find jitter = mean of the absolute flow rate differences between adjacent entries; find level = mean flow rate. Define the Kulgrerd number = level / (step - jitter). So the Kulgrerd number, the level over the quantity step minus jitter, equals 17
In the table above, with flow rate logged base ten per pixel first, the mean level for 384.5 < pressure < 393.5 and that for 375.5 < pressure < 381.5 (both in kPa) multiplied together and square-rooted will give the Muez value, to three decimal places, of 1.375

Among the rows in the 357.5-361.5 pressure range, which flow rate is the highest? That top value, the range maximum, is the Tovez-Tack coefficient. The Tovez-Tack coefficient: 29.01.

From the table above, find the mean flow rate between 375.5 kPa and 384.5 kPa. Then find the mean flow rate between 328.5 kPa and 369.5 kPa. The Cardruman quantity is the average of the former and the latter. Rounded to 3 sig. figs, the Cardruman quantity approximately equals 26.4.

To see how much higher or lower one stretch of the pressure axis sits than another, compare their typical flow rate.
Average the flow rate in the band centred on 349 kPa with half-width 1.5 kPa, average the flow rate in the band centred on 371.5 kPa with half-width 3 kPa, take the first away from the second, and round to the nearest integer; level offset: -12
